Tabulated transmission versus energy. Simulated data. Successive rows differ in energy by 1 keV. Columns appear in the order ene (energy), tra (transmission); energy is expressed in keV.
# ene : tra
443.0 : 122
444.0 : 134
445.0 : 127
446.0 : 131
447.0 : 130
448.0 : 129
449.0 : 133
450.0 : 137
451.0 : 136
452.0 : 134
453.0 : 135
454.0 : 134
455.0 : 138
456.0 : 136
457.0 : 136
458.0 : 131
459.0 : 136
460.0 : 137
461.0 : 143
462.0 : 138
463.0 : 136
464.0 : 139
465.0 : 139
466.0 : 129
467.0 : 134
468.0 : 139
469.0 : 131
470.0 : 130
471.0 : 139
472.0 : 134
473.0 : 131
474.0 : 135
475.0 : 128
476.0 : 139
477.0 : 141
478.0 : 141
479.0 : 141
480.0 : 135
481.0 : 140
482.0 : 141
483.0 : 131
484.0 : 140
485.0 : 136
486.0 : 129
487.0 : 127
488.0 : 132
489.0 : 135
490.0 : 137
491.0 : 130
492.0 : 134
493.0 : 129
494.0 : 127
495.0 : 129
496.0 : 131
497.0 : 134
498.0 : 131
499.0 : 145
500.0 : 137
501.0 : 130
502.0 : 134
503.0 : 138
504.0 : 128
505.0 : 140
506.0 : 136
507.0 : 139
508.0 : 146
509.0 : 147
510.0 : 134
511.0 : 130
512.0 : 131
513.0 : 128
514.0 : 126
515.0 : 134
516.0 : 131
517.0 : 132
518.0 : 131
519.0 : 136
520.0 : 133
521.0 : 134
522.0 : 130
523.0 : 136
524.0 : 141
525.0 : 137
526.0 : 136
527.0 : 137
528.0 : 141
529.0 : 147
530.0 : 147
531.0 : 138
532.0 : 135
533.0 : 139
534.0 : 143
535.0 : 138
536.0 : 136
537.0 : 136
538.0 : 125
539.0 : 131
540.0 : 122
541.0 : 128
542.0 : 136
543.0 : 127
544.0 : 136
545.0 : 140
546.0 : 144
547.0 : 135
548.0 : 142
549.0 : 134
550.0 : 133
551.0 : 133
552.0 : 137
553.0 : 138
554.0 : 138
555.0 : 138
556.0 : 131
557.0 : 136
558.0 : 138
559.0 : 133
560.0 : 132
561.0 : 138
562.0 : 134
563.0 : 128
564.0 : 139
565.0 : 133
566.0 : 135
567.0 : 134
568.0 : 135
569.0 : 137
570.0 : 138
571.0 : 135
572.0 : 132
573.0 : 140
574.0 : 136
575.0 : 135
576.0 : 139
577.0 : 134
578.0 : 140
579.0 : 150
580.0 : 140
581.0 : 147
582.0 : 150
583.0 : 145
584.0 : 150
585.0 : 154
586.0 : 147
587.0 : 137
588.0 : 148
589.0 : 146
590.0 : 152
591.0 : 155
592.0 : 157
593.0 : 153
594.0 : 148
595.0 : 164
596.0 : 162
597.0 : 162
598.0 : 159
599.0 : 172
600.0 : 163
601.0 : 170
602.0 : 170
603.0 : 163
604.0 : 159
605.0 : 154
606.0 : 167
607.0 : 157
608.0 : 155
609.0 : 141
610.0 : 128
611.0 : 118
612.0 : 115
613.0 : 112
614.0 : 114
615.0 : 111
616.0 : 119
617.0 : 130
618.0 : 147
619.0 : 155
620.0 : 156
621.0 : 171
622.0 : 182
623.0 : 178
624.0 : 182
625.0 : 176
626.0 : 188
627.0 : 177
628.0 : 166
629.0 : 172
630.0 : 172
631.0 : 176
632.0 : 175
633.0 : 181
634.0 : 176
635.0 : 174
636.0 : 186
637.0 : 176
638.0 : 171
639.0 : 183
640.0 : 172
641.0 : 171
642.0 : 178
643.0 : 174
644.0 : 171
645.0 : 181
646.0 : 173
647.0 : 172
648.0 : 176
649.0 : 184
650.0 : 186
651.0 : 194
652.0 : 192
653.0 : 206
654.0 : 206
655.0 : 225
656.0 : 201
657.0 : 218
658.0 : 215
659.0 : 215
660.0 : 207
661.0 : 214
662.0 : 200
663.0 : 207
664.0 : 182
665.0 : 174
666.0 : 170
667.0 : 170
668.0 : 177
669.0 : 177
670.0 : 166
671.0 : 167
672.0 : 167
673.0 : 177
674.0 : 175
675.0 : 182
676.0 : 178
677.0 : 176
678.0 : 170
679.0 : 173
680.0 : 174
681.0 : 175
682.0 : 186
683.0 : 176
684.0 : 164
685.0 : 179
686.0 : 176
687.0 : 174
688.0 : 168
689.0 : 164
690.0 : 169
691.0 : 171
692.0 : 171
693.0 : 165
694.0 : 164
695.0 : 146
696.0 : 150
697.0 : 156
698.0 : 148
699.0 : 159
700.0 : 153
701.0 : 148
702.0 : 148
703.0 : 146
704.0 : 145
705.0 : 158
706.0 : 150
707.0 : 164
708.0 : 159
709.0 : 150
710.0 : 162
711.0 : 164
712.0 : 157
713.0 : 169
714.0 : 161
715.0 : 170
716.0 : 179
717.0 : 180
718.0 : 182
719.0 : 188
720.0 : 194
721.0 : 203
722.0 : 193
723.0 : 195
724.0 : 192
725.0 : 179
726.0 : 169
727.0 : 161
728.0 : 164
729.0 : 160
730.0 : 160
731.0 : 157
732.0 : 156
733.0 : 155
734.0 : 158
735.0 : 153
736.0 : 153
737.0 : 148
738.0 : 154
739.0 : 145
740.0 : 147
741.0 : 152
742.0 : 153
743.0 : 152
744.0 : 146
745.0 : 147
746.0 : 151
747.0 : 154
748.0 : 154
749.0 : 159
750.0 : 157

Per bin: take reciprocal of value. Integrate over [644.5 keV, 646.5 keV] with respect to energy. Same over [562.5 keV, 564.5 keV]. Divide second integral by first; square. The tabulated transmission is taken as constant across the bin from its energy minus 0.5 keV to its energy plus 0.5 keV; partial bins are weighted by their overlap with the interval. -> 1.76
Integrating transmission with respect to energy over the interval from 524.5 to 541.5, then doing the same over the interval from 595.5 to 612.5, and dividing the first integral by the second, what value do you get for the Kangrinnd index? 0.89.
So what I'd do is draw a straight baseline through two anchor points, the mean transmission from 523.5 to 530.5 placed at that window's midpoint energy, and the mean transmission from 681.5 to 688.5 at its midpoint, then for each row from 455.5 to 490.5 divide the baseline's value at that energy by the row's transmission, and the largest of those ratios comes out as 1.04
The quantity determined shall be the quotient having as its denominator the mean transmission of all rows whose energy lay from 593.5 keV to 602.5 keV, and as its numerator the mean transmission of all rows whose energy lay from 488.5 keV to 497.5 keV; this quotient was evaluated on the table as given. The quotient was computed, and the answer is 0.81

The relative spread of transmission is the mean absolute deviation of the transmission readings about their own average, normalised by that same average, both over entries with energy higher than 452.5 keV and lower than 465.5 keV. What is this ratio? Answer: 0.02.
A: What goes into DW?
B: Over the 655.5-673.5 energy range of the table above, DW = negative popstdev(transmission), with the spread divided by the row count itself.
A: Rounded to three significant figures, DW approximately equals -19.2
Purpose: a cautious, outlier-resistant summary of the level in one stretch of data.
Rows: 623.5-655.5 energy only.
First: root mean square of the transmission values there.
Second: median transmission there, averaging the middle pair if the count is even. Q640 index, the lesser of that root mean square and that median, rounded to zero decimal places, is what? 176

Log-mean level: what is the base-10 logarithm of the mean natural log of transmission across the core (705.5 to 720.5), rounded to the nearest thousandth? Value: 0.710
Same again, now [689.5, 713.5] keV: 0.704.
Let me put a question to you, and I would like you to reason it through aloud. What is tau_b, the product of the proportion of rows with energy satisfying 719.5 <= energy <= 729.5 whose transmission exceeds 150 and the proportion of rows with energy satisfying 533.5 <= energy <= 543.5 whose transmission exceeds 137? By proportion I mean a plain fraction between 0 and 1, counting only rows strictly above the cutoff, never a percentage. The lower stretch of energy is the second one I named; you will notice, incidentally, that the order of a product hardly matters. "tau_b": 0.20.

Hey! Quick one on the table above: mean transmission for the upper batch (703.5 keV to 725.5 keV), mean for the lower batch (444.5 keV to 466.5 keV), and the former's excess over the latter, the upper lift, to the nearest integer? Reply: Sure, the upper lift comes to 38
